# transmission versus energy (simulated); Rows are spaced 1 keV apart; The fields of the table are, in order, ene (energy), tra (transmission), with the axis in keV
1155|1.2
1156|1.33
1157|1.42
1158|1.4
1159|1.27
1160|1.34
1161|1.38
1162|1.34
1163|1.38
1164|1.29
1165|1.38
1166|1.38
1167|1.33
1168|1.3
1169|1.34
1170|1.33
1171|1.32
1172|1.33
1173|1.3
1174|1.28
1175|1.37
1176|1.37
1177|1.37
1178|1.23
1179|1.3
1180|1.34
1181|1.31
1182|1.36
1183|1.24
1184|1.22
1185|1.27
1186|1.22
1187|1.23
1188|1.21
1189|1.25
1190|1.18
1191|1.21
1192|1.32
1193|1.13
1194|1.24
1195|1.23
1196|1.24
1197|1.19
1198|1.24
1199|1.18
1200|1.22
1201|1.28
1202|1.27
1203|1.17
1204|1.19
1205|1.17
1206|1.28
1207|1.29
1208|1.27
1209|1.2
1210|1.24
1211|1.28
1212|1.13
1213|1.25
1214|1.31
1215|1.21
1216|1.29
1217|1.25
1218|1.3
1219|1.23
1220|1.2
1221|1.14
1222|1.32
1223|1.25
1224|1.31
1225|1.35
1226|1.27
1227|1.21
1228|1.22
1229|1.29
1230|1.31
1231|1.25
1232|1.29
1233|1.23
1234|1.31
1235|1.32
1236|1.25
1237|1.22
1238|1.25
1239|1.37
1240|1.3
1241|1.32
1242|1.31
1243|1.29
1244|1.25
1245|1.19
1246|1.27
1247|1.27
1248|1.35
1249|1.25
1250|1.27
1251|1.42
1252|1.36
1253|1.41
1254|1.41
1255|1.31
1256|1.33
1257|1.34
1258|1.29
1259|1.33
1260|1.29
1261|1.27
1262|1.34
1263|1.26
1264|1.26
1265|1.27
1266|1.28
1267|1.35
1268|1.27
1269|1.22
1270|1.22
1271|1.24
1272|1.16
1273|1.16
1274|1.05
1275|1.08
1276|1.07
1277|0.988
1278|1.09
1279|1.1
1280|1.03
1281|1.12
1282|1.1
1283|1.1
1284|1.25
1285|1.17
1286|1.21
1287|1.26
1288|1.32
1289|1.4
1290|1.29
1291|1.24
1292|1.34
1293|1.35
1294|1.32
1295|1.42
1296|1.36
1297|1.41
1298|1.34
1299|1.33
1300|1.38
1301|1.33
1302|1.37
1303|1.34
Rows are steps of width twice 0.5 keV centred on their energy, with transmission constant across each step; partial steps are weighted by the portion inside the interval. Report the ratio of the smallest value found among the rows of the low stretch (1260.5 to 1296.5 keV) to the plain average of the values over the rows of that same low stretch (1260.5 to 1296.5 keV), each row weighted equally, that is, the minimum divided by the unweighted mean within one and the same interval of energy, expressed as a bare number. 0.809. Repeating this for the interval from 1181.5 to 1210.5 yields 0.917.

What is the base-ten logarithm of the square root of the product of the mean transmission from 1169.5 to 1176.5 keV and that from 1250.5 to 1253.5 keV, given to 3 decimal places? 0.134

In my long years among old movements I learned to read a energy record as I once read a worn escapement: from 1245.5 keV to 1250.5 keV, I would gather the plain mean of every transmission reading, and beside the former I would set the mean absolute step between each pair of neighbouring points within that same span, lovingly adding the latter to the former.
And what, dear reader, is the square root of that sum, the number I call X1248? 1.154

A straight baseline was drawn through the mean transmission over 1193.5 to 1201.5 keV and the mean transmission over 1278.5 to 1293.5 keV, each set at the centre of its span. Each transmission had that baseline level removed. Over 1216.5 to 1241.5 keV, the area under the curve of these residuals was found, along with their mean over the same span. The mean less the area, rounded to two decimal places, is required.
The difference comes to -1.11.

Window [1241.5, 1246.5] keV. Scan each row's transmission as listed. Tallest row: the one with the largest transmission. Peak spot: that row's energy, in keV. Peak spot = 1242 keV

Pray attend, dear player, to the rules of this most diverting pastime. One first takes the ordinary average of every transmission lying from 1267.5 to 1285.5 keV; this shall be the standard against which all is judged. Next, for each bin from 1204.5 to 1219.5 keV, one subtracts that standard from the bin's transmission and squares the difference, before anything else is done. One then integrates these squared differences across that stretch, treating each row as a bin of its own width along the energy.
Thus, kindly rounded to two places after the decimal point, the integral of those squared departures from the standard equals 0.23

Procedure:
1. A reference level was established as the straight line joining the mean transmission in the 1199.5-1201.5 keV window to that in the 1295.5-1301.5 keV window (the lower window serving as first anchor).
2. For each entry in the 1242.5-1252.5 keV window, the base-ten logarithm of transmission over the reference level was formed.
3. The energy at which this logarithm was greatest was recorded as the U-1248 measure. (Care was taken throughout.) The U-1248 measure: 1251 keV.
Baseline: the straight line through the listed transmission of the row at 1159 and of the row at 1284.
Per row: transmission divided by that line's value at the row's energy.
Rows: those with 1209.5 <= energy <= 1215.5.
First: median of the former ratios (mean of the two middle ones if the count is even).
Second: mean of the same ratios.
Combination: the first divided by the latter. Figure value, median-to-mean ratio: 1.007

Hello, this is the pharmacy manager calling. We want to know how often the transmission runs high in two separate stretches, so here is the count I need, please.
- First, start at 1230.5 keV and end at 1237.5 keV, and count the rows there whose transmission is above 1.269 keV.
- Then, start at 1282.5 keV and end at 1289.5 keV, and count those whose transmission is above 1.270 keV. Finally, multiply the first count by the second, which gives 6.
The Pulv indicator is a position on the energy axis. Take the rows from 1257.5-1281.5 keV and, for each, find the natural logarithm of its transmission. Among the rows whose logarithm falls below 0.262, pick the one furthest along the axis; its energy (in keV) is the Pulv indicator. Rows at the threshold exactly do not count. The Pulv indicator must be 1281 keV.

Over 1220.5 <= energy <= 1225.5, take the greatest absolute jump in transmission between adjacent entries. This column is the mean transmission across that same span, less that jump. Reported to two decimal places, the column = 1.09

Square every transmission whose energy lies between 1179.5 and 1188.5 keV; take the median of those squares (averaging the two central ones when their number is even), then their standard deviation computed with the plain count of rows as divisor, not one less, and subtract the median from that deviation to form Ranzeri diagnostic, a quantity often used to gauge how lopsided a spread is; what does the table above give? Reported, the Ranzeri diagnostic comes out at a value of -1.40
